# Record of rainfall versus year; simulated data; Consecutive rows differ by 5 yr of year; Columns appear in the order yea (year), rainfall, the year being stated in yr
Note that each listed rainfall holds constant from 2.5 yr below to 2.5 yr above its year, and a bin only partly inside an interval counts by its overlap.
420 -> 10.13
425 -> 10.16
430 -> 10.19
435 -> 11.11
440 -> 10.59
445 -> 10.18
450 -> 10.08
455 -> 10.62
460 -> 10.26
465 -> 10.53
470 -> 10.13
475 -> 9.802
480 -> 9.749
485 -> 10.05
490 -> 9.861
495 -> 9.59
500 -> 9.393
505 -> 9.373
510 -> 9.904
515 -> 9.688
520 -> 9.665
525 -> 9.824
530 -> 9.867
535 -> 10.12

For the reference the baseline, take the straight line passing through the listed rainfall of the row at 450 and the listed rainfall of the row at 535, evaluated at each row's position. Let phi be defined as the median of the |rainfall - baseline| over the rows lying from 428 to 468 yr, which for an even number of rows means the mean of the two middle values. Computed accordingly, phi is 0.31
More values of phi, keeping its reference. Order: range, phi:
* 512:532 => 0.36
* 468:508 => 0.32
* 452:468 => 0.44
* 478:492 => 0.24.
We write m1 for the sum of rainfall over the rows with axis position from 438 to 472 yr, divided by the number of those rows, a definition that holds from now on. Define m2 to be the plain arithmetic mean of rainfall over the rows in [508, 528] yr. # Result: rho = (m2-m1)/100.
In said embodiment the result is -0.006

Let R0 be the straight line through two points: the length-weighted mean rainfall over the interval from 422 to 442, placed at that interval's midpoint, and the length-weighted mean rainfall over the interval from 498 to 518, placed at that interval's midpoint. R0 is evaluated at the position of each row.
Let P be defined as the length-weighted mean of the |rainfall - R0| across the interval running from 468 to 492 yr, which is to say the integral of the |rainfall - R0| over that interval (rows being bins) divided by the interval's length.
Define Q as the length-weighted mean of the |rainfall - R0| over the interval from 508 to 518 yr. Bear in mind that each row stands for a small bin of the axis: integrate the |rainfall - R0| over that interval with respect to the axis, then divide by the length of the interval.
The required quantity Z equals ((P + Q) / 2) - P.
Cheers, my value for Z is 0.05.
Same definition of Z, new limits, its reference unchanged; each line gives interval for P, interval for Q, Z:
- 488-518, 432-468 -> 0.04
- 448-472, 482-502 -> -0.04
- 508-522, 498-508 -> 0.02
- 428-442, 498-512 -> -0.05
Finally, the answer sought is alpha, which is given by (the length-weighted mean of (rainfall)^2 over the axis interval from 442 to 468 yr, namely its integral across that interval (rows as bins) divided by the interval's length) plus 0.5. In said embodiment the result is 107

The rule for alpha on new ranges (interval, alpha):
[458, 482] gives 103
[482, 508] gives 94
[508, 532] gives 96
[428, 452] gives 110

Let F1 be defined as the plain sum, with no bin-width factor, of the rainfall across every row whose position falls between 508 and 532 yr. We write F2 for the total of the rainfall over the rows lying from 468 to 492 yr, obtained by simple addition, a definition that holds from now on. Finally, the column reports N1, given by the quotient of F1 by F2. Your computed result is 0.99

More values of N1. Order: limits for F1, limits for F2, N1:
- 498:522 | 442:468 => 0.93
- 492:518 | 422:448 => 0.92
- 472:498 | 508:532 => 1.00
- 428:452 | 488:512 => 1.08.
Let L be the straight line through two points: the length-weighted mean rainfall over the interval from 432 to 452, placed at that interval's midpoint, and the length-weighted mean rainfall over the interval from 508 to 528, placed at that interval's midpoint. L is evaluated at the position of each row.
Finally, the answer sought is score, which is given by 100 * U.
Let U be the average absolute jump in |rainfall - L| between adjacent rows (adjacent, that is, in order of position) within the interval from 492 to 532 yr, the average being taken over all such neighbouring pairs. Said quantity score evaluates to 12.0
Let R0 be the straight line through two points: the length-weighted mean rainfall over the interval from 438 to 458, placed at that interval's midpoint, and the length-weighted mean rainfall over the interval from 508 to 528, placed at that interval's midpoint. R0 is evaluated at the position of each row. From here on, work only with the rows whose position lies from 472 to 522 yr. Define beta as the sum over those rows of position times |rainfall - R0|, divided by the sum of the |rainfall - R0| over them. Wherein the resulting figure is 495.2 yr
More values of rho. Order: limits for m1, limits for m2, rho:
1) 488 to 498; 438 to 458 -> 0.006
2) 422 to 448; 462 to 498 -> -0.005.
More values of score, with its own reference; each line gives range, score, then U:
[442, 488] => 16.5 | 0.165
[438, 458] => 11.5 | 0.115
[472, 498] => 18.0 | 0.180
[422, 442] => 22.8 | 0.228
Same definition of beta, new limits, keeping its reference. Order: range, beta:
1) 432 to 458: 443.3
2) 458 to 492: 475.4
